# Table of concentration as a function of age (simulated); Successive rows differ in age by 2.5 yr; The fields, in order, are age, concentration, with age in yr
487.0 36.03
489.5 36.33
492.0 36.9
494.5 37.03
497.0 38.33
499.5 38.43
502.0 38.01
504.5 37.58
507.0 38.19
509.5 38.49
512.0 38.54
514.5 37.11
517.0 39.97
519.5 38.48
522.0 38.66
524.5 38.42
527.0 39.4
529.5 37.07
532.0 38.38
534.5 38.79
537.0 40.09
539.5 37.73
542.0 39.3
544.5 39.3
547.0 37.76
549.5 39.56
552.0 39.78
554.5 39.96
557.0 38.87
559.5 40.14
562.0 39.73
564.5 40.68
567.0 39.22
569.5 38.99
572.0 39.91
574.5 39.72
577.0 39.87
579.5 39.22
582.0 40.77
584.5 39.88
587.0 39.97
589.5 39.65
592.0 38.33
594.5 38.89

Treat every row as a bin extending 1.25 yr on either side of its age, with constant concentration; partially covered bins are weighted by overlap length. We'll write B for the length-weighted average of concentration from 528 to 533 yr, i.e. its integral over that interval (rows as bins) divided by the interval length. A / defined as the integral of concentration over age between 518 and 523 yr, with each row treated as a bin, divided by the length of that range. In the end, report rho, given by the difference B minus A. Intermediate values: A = 38.6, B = 37.8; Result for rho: -0.9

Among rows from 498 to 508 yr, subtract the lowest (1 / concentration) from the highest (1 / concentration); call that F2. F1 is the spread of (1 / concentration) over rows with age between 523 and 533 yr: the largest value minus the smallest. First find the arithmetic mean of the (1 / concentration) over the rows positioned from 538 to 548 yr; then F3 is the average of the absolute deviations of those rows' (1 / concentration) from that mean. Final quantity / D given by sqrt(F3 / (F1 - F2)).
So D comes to 0.72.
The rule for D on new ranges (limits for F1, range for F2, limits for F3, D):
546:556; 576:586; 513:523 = 1.02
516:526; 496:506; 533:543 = 1.06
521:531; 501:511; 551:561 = 0.52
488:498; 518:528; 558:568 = 0.61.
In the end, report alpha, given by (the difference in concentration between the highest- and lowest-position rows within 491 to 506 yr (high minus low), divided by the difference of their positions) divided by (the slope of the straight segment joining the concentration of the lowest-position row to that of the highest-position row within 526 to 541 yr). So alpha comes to -0.4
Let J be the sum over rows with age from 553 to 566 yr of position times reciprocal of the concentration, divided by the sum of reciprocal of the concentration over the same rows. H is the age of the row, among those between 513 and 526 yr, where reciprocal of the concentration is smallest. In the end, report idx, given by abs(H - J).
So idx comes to 42.5 yr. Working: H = 517.0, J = 559.5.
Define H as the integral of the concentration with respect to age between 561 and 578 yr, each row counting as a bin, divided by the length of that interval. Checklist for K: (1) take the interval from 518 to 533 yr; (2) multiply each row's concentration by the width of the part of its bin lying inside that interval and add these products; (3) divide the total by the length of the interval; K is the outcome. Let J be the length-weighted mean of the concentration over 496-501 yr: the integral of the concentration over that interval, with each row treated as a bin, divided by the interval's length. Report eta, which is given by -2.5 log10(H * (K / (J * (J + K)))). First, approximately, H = 39.7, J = 38.4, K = 38.43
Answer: 0.714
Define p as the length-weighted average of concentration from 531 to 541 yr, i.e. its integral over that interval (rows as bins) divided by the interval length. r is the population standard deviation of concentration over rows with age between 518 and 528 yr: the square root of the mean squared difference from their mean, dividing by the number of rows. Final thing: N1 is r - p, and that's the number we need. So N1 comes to -38.4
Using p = 38.8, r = 0.39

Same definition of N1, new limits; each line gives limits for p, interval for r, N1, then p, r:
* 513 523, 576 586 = -38.0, 38.6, 0.55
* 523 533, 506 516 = -37.7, 38.3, 0.58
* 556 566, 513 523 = -38.9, 39.9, 1.01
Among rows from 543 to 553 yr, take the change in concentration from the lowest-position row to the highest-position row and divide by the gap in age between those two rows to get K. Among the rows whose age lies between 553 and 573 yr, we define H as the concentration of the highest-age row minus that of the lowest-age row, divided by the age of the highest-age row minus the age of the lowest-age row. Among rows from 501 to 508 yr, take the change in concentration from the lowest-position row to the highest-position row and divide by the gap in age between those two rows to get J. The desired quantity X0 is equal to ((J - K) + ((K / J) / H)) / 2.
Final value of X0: -311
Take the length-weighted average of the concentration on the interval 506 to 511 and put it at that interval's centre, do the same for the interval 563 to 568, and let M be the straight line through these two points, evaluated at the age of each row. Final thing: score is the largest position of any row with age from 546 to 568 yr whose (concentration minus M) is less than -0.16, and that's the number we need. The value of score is 567.0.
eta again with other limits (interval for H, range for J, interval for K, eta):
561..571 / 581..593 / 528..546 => 0.769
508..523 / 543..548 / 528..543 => 0.755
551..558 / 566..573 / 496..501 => 0.761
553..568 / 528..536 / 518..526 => 0.702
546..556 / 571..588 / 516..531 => 0.787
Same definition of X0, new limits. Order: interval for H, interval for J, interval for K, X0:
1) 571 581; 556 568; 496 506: 16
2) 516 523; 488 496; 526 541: 2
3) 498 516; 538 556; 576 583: -7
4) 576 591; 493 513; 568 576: -48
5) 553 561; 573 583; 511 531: -8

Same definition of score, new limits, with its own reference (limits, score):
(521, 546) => 539.5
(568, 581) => 579.5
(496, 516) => 514.5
